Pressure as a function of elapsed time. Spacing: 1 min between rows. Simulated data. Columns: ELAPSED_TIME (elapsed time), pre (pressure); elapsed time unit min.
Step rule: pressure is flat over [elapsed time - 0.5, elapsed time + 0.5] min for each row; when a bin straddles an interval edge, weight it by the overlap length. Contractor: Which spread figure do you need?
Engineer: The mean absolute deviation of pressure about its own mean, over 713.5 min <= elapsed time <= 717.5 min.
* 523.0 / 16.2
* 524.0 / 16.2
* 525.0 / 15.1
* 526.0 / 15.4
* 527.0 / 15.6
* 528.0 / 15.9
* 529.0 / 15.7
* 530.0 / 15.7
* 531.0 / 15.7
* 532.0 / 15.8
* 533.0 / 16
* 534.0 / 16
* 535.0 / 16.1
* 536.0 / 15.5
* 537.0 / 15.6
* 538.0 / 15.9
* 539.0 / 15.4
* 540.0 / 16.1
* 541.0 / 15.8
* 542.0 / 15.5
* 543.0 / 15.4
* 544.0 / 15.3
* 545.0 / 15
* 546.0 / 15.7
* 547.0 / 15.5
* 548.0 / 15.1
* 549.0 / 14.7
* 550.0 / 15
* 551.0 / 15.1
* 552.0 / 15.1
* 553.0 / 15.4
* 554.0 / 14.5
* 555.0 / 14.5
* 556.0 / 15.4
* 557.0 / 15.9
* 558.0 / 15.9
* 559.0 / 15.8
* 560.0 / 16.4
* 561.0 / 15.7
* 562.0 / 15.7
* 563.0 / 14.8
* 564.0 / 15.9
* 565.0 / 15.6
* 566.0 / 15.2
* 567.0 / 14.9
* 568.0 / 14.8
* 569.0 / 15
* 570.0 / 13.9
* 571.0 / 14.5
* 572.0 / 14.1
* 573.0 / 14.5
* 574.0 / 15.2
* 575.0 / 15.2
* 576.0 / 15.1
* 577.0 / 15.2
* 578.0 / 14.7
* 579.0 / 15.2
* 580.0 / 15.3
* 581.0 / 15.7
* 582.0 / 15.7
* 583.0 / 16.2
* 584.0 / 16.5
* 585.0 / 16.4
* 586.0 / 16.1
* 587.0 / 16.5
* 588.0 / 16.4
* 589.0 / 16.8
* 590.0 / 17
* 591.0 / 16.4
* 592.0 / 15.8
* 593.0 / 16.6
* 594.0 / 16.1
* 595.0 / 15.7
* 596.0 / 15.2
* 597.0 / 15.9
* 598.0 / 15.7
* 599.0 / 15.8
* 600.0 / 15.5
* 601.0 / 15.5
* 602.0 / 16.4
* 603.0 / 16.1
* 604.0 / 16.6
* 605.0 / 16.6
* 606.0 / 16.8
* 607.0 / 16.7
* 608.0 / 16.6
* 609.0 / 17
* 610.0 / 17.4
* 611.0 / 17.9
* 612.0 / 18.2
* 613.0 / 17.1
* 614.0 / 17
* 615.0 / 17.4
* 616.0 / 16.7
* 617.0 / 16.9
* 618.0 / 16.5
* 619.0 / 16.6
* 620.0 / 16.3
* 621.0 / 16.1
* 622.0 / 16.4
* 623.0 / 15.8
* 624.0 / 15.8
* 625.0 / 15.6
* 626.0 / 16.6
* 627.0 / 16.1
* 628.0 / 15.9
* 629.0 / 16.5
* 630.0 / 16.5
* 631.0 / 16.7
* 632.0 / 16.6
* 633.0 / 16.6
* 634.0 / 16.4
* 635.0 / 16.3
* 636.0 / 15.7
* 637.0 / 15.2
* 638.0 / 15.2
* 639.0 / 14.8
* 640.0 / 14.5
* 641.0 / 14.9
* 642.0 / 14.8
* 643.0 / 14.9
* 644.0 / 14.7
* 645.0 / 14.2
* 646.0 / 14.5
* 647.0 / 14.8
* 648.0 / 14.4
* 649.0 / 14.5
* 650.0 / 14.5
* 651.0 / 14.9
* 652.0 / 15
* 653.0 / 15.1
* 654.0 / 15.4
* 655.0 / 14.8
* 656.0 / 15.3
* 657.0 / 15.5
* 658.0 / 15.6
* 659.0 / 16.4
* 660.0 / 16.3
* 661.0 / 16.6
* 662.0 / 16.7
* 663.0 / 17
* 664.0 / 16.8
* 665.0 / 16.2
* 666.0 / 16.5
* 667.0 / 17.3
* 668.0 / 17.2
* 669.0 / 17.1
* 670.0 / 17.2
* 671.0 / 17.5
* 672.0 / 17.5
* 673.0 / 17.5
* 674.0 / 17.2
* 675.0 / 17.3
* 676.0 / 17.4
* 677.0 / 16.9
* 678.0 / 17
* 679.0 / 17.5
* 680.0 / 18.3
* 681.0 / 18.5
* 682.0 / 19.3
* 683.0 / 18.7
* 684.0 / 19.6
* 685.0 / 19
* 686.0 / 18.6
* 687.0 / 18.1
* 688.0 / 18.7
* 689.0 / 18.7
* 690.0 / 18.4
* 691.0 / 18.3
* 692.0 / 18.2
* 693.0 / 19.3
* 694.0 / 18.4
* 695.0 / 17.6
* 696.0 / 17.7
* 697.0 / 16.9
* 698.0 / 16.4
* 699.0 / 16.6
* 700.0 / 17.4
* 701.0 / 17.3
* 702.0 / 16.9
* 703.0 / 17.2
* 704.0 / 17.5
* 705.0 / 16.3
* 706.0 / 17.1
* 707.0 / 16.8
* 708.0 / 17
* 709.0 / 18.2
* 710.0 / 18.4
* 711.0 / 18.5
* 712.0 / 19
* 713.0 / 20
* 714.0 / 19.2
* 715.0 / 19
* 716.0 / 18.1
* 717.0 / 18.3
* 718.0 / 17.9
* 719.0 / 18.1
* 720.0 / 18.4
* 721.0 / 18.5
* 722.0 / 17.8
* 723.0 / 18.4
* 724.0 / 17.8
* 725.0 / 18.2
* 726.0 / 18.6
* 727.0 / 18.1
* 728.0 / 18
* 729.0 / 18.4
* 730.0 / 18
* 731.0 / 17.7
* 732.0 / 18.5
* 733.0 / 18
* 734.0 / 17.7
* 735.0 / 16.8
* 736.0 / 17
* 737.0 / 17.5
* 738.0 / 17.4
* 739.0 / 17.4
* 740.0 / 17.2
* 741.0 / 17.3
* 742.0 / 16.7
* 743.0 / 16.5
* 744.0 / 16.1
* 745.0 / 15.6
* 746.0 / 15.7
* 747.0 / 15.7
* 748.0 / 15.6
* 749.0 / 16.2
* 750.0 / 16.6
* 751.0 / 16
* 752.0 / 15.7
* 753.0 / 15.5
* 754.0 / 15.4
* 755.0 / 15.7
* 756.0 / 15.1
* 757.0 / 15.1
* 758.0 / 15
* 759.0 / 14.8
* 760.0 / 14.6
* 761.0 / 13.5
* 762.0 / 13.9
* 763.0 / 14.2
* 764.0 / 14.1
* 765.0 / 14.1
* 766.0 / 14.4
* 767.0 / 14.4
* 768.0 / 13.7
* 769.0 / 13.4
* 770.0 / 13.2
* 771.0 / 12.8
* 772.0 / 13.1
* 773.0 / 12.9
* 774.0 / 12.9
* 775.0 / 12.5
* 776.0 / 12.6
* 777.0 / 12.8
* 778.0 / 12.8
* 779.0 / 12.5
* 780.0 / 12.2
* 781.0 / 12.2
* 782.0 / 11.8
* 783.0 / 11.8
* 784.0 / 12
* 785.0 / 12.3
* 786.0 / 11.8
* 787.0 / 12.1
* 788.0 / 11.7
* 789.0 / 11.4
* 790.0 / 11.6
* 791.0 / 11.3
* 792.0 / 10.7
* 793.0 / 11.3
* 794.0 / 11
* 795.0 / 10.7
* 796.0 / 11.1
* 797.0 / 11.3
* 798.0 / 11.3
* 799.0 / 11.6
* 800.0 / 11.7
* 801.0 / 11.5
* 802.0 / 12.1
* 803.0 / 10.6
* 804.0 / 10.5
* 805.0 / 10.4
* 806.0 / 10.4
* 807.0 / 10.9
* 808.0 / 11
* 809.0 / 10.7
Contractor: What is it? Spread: 0.45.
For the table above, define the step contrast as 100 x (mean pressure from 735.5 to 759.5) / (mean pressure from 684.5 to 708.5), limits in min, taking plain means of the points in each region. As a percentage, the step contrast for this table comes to 91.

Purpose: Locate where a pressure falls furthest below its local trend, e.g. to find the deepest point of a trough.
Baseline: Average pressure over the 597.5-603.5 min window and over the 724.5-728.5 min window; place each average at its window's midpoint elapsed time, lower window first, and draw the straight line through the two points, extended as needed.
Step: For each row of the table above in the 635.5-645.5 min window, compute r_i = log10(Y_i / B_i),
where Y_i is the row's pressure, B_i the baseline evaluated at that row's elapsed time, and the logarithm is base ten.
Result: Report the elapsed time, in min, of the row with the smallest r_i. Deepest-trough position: 645.0 min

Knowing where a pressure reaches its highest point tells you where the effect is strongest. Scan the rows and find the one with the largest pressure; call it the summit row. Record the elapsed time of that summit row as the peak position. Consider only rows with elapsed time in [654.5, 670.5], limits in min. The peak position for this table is 667.0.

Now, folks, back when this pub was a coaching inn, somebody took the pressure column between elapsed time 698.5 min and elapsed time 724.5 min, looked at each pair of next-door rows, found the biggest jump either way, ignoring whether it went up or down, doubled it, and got 2.4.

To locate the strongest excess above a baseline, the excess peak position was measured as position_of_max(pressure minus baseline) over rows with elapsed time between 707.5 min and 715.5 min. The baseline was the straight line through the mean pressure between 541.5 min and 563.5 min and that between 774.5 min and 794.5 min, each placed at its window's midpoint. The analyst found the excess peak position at 713.0 min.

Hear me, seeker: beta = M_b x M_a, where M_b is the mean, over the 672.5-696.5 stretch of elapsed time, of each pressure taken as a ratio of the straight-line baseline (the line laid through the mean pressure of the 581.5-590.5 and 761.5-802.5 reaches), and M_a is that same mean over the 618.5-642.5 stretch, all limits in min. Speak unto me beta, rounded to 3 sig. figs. 1.30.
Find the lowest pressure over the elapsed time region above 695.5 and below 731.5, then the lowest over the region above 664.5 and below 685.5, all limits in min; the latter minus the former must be 0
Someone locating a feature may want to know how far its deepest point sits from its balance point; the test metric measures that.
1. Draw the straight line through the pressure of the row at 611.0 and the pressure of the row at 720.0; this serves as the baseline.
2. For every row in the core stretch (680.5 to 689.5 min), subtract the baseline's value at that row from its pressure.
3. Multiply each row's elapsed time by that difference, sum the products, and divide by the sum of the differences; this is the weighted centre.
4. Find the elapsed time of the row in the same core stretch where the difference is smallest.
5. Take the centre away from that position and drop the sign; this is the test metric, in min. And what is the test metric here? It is 2.7 min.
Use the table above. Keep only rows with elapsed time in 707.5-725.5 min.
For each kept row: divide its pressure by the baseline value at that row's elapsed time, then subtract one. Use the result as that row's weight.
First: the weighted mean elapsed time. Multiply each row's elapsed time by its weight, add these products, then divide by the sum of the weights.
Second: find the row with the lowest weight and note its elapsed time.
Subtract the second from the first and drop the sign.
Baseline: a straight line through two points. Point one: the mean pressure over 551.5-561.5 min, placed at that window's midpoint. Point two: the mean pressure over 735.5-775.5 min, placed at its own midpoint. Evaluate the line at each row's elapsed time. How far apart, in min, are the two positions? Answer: 8.4 min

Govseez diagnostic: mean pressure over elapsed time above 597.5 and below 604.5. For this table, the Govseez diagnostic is 15.9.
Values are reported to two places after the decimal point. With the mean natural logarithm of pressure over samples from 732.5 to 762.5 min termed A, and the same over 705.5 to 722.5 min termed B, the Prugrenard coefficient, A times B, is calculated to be 8.05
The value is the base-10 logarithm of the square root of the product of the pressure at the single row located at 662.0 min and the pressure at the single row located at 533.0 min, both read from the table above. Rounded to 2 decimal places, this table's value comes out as 1.21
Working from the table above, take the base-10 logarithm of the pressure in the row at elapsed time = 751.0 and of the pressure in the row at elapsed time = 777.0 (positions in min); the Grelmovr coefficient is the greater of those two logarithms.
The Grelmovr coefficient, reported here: 1.20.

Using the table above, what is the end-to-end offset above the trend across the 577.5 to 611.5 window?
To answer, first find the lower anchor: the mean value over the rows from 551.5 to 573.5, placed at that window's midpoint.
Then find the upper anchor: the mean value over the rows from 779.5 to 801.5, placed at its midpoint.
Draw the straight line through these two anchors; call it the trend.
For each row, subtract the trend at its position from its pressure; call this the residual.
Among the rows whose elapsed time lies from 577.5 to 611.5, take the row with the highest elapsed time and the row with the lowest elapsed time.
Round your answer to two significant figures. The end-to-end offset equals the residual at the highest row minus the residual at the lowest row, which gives 3.7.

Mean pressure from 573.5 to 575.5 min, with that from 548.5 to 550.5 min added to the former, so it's 30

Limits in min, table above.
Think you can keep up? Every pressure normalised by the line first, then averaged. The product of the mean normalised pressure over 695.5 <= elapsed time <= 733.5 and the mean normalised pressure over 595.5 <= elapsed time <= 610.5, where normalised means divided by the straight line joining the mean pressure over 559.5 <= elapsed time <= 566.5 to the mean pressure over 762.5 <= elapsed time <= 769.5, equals 1.32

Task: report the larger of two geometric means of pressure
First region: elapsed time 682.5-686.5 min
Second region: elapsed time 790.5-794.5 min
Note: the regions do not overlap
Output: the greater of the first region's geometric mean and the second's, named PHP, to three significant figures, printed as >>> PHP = 19.0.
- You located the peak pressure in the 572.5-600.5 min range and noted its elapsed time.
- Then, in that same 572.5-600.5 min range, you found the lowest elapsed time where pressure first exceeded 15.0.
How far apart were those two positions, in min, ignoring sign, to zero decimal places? 16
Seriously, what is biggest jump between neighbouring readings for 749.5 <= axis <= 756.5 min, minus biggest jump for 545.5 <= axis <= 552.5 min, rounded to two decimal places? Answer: 0.20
